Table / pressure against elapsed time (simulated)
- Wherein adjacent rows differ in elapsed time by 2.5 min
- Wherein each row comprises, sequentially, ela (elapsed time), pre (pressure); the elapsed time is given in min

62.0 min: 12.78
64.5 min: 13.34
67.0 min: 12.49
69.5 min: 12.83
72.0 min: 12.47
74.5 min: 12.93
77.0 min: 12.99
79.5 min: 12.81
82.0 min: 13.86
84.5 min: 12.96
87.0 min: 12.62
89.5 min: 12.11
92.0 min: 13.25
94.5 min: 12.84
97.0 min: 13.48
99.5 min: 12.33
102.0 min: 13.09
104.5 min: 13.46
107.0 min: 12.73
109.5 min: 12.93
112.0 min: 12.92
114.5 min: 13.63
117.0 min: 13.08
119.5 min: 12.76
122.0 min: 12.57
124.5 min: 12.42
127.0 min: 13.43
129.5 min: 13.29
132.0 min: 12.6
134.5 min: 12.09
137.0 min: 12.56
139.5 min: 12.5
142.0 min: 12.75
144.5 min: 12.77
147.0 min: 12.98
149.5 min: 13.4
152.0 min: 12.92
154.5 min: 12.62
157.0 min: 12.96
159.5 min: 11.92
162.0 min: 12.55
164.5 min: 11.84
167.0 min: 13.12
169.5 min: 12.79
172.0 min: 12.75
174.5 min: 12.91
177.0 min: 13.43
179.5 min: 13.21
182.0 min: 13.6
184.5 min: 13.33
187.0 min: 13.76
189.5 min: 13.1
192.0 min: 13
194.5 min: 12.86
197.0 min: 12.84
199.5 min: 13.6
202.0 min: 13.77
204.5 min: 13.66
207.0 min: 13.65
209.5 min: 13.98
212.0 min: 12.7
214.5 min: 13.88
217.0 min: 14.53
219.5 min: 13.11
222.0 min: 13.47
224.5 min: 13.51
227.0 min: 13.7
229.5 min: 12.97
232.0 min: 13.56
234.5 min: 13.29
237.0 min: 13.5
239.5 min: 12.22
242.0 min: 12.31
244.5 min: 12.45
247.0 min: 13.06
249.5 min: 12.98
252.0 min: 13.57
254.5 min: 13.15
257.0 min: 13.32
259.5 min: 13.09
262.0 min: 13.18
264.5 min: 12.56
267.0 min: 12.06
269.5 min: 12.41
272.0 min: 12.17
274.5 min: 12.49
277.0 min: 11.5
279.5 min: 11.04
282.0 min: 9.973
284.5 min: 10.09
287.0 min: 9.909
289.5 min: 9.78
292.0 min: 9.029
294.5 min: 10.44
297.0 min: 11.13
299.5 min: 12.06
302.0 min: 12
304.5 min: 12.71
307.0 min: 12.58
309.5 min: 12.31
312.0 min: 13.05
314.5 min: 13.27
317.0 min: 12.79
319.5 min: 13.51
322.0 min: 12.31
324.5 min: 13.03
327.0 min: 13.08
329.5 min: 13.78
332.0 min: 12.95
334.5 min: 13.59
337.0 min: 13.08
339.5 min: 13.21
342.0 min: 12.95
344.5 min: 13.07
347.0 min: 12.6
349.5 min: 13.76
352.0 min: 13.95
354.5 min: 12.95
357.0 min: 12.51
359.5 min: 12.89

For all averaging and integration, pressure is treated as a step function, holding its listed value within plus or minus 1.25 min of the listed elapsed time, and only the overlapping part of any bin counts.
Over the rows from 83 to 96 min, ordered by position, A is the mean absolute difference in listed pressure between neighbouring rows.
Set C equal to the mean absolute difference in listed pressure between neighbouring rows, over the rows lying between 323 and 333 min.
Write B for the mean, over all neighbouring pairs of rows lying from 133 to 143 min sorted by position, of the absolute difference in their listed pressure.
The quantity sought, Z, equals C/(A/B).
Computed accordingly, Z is 0.2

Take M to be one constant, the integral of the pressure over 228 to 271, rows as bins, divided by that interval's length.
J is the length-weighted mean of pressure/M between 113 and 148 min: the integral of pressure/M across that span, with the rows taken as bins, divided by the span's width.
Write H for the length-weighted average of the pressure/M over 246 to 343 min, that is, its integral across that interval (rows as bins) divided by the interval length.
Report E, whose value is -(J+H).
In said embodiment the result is -1.94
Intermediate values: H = 0.95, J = 0.99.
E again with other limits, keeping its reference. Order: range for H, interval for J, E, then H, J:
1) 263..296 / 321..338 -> -1.87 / 0.86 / 1.02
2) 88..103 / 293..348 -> -1.98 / 0.99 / 0.98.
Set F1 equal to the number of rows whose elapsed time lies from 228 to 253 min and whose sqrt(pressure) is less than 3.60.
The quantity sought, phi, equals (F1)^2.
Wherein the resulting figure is 9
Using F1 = 3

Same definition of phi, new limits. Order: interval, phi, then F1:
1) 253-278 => 36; 6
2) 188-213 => 9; 3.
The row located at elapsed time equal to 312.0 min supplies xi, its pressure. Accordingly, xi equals 13.05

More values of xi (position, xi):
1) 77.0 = 12.99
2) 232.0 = 13.56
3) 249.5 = 12.98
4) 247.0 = 13.06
